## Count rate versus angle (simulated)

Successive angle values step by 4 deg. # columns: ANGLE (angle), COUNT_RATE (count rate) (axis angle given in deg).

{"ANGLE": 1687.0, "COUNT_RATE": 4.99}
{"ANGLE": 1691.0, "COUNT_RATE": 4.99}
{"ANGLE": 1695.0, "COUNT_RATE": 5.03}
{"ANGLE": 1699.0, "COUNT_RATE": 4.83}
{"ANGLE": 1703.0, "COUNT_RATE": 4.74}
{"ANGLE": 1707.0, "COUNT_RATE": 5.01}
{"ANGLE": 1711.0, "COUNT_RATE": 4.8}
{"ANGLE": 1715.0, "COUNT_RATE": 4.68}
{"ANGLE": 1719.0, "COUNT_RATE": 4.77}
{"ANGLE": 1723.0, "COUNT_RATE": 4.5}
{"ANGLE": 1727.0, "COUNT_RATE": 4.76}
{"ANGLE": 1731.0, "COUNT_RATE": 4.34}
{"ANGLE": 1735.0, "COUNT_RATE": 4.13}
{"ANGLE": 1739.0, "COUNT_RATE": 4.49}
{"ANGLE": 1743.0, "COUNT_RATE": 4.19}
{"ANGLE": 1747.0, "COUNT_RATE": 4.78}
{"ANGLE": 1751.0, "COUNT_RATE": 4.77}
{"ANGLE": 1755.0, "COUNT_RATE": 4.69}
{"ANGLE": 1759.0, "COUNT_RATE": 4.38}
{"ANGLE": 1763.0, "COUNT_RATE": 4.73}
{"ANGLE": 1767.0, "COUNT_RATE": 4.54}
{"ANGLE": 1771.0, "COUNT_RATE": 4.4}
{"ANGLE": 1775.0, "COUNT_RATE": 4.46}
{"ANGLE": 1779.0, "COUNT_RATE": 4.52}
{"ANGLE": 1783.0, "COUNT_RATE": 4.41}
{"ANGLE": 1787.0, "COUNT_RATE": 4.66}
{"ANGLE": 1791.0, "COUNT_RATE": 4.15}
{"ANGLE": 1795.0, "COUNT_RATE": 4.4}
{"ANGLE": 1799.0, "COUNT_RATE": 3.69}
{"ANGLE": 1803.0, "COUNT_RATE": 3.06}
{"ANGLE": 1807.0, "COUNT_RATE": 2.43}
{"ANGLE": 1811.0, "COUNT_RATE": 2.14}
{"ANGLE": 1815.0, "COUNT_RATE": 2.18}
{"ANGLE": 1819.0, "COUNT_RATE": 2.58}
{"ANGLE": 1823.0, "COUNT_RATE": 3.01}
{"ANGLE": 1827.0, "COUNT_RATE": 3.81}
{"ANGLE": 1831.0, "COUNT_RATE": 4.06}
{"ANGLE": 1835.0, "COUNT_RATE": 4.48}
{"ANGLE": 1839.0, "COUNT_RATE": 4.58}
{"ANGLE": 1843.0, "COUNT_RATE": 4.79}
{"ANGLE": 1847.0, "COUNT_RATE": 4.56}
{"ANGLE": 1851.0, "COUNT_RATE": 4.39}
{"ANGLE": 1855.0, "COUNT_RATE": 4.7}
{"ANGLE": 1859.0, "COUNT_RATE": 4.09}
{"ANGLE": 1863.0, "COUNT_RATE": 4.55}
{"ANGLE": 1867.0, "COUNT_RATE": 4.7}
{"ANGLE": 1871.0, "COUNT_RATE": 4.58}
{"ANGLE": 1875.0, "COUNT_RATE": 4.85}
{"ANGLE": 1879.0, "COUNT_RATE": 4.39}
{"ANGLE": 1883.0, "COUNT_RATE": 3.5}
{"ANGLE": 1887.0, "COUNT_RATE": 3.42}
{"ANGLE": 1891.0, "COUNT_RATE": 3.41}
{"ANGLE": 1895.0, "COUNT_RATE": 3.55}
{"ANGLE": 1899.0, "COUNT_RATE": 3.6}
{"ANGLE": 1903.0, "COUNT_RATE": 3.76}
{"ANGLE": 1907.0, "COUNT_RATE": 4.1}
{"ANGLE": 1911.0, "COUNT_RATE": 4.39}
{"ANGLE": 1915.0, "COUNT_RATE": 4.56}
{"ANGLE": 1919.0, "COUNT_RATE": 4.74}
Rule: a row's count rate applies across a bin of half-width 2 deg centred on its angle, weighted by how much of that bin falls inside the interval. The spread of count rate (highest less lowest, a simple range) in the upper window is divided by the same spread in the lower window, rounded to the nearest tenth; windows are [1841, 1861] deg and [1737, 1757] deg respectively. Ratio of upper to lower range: 1.2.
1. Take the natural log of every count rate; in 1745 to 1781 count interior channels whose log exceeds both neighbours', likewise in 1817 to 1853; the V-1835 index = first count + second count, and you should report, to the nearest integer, 2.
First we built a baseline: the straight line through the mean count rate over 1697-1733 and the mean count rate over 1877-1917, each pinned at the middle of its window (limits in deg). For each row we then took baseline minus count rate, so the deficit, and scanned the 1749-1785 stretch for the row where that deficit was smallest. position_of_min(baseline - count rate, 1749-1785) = 1763.0 deg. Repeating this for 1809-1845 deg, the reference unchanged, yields 1843.0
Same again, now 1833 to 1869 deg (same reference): 1867.0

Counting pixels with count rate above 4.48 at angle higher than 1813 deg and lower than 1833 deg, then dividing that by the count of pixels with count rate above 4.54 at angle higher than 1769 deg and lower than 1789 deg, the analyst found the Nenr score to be 0.00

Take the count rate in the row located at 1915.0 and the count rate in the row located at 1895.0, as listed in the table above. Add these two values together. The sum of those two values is 8.1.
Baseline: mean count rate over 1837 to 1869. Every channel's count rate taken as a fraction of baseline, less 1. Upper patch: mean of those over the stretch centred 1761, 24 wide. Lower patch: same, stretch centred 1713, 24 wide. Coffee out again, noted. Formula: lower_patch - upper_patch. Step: 0.04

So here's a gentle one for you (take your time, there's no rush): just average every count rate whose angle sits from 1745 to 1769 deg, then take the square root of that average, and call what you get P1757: 2.16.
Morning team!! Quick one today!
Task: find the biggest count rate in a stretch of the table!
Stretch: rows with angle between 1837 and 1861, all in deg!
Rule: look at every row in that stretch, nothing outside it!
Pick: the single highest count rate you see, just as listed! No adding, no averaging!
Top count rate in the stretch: 4.79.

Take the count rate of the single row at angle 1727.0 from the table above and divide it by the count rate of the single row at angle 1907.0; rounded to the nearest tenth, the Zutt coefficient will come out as 1.2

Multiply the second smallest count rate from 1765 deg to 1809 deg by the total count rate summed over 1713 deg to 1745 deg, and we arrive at 110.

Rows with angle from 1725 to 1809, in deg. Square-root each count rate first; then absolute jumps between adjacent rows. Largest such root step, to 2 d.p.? 0.19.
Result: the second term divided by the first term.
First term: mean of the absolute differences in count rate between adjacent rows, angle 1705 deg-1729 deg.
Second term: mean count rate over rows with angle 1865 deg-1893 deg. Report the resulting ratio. 22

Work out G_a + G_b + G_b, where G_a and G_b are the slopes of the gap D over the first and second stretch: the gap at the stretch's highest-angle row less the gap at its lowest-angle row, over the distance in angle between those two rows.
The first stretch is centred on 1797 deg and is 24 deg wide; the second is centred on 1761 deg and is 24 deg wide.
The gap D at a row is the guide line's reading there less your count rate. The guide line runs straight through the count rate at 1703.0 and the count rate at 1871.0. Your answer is 0.15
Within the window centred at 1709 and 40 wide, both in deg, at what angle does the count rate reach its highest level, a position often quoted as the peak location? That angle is 1695.0 deg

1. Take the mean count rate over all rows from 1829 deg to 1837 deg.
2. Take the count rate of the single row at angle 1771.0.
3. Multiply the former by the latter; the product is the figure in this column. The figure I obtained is 19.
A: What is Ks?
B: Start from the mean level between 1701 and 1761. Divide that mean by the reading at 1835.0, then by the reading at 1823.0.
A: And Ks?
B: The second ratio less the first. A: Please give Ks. 0.50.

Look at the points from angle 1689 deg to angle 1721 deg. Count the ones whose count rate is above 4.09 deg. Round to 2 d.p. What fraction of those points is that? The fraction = 1.00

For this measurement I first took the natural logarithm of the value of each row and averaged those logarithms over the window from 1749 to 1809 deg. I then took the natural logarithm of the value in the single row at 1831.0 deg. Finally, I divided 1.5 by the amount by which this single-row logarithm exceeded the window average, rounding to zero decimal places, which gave -63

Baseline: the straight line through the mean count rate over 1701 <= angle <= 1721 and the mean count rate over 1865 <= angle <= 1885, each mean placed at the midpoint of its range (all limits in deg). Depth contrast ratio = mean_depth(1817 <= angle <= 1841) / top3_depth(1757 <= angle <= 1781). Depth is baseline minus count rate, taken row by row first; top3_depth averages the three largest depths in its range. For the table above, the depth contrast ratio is 3.1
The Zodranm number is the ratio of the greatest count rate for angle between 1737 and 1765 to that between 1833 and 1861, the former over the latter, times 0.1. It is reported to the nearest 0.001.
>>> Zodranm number 0.100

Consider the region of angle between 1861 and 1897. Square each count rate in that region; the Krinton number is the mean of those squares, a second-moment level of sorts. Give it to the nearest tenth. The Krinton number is 17.2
